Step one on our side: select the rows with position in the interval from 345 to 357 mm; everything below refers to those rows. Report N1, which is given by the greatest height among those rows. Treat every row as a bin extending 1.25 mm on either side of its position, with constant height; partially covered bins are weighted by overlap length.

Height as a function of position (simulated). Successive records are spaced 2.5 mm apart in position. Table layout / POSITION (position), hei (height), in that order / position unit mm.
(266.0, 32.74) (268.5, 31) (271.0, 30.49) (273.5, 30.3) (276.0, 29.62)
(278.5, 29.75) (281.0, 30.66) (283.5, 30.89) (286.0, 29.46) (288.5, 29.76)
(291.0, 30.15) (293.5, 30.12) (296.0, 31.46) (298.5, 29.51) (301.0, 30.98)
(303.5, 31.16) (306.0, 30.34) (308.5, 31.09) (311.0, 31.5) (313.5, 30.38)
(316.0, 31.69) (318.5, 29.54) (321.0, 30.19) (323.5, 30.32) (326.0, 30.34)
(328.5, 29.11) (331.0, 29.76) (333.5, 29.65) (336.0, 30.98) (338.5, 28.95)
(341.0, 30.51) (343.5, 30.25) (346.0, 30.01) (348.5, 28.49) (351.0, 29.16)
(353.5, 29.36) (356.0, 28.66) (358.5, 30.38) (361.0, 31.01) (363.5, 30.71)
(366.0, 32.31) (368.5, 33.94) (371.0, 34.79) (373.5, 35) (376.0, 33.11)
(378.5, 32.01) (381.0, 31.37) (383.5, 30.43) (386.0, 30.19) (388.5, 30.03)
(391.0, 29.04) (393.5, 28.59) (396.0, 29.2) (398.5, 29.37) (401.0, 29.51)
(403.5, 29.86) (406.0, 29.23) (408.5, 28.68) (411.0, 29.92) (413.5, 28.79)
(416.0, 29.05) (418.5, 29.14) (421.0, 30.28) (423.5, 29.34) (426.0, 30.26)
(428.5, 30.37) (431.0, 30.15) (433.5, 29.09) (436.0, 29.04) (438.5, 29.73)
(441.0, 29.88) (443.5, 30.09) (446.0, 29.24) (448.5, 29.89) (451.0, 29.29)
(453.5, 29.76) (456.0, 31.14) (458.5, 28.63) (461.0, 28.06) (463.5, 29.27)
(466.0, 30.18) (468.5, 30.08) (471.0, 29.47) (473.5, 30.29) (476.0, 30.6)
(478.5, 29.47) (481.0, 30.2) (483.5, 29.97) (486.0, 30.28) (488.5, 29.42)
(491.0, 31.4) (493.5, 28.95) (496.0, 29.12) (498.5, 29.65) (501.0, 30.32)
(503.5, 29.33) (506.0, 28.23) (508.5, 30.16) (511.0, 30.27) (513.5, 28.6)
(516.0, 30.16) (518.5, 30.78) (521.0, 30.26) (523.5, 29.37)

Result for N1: 30.01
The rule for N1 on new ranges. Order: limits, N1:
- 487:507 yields 31.4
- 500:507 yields 30.32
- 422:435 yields 30.37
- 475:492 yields 31.4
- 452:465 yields 31.14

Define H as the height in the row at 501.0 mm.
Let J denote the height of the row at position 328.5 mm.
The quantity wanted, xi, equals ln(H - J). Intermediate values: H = 30.32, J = 29.11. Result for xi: 0.2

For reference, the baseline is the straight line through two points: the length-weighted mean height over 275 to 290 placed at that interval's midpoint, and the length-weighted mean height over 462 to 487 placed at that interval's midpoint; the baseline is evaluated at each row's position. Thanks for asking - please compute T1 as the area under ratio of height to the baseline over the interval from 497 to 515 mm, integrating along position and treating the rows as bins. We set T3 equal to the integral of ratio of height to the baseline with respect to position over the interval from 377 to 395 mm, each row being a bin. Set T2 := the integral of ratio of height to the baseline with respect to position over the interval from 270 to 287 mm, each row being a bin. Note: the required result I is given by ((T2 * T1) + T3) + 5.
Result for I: 326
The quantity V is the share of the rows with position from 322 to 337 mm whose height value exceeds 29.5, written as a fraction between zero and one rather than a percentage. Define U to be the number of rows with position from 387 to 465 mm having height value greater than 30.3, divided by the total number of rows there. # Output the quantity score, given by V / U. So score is 13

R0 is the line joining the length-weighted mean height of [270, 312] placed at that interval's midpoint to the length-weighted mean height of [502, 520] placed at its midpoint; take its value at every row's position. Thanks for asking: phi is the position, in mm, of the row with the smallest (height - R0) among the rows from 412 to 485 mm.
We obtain 461.0 mm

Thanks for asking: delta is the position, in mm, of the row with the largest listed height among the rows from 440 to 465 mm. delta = 456.0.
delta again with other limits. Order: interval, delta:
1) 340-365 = 361.0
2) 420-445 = 428.5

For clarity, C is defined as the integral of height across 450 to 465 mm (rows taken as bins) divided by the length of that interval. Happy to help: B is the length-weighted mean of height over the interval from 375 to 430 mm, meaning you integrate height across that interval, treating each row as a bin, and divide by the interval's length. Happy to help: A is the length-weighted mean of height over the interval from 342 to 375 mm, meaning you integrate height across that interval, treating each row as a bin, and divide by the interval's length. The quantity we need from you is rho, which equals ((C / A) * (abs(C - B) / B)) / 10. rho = 0.0016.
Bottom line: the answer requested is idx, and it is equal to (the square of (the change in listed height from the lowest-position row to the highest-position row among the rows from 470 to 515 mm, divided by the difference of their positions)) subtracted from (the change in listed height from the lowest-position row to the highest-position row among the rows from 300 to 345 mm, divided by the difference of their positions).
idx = -0.018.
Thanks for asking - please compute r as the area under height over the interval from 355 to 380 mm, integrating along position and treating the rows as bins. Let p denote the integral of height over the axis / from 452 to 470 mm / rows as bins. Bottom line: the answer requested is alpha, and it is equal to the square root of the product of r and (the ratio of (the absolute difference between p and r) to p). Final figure 20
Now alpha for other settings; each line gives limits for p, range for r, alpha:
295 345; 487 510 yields 19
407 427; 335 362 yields 17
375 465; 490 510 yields 21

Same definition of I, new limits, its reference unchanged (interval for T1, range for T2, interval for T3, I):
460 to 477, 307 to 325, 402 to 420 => 333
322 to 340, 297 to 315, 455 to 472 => 352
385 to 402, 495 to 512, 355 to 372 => 303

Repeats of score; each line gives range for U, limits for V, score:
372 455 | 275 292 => 5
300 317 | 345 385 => 1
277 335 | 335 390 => 1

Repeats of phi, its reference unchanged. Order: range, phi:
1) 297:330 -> 328.5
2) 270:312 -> 286.0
